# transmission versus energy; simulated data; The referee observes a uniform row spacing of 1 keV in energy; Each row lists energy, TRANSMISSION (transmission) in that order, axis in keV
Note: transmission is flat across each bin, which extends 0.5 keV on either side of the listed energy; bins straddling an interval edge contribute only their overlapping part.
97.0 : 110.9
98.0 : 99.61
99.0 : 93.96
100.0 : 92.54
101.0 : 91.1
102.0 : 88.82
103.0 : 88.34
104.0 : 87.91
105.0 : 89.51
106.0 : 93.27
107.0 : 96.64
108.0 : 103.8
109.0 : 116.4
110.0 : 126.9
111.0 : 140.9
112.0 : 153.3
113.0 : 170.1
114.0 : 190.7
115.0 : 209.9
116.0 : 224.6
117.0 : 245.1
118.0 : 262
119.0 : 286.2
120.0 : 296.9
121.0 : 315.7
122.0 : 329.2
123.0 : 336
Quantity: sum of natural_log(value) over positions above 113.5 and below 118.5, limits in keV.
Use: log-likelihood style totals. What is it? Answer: 27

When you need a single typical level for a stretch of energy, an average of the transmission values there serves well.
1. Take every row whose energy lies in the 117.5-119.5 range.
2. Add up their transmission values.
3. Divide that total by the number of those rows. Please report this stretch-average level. 274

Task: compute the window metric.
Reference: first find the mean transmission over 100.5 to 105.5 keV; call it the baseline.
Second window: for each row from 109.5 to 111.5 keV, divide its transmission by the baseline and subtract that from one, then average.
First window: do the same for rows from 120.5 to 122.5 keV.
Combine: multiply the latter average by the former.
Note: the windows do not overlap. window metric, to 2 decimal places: 1.31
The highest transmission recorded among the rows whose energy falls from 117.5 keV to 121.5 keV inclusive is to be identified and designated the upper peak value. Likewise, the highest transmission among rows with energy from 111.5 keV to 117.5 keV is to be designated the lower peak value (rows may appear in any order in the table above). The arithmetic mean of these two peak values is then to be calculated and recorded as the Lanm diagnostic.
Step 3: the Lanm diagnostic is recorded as 280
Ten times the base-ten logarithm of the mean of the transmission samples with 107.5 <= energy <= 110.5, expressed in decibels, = 20.6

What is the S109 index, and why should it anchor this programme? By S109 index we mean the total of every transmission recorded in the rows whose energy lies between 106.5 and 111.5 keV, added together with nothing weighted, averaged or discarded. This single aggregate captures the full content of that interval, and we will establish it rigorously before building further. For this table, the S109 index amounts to 585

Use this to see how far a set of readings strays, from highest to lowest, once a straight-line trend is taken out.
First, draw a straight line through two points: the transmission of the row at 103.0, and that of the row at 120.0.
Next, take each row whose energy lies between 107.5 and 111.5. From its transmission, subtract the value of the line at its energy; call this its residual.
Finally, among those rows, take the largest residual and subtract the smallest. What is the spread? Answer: 1.8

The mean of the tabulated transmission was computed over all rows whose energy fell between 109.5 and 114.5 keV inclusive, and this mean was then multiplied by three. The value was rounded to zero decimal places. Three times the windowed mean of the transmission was 469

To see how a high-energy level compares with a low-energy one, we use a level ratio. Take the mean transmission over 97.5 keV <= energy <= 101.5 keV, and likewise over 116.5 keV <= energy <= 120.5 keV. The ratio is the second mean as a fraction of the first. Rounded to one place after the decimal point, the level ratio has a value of 2.9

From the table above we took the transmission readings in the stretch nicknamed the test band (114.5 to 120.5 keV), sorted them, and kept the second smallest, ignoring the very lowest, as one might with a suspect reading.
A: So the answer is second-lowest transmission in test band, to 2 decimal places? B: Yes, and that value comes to 224.60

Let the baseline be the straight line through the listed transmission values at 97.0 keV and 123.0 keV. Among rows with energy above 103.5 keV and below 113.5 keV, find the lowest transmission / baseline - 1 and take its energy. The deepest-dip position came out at 107.0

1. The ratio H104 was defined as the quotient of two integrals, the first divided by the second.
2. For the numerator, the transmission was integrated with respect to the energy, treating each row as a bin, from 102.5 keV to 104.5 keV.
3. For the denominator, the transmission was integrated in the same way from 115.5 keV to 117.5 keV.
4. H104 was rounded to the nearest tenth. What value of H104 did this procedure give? 0.4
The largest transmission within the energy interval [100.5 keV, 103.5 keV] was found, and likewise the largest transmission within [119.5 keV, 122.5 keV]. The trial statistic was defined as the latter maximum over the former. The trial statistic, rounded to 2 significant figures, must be 3.6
